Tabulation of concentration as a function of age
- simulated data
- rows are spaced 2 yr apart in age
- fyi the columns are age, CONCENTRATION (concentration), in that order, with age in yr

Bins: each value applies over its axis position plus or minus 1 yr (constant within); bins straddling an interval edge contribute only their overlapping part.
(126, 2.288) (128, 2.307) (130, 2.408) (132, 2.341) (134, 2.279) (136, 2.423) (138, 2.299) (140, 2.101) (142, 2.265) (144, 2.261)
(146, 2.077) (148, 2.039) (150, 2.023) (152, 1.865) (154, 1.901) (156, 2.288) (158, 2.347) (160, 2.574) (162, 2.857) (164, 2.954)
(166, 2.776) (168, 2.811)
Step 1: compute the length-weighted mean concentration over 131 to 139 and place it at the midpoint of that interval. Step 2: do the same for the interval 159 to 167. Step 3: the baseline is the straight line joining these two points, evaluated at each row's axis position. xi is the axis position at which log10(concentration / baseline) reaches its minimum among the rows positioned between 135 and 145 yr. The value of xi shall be 140 yr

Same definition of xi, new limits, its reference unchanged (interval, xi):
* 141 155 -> 152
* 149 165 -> 152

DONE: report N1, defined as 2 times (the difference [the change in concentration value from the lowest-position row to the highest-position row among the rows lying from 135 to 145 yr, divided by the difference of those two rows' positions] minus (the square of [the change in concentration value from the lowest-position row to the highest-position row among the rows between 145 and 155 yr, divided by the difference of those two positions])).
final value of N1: -0.041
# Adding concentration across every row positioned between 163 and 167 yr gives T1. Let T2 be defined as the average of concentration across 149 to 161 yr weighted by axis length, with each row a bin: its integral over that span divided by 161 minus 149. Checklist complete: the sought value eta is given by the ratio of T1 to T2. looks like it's 2.6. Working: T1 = 5.7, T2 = 2.17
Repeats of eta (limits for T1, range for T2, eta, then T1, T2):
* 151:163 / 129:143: 6.0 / 13.8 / 2.30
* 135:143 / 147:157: 4.5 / 9.1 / 2.02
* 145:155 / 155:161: 4.1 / 9.9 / 2.40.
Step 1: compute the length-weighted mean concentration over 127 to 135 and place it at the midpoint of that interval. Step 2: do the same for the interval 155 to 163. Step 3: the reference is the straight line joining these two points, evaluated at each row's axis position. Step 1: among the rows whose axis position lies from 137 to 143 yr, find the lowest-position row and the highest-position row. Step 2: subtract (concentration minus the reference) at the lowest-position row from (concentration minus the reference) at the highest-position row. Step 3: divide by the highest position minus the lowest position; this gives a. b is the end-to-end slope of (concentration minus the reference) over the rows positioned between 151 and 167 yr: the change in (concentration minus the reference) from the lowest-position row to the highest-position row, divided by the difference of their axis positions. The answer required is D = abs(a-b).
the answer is 0.074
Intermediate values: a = -0.02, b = 0.06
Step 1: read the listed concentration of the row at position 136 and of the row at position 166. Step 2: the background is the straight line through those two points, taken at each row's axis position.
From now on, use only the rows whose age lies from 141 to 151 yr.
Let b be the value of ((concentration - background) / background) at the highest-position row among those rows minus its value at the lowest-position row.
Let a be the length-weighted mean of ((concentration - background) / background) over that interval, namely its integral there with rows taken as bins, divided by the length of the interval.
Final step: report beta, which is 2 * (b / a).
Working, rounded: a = -0.16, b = -0.13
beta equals 2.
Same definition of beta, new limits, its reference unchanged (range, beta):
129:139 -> 8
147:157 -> -1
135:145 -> 3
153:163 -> -6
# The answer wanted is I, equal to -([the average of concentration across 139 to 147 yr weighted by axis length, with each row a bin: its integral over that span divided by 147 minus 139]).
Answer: -2.18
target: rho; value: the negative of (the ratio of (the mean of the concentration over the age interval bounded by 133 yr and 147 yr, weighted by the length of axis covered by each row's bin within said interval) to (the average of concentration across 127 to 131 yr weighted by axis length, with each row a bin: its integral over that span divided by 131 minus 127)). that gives -0.95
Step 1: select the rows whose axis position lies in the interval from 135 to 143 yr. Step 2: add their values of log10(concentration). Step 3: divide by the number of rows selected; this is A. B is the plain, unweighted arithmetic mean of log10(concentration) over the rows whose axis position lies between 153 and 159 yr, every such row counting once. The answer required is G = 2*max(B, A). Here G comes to 0.71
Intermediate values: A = 0.356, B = 0.336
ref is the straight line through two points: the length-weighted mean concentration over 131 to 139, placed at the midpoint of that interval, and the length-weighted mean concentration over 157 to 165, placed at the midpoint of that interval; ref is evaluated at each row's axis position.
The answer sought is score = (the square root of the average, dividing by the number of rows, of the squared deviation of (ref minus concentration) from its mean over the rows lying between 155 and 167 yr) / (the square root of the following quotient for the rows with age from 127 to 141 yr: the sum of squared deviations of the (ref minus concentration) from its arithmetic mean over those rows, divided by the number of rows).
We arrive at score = 1.6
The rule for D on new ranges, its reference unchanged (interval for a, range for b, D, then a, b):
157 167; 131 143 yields 0.061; 0.05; -0.01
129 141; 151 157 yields 0.136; -0.04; 0.10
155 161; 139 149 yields 0.079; 0.06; -0.01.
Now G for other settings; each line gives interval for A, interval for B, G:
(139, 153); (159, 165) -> 0.89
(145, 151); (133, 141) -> 0.71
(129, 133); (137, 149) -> 0.75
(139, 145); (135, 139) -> 0.75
